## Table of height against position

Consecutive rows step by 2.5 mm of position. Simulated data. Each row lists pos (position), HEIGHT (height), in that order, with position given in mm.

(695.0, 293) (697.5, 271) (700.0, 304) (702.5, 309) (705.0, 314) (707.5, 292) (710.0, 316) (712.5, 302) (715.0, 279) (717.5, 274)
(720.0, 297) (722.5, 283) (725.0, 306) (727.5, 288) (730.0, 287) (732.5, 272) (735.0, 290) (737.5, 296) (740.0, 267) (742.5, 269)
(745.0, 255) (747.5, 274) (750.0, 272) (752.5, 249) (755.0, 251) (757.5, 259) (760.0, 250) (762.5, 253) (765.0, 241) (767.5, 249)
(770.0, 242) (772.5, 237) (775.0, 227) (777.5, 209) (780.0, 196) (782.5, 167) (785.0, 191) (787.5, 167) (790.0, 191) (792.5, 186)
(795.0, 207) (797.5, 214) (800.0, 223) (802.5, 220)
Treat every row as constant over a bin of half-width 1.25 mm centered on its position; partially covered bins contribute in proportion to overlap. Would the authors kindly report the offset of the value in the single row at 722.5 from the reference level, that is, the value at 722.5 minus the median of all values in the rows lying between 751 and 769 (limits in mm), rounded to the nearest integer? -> 33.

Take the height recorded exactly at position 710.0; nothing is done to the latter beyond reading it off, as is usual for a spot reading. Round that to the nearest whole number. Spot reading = 316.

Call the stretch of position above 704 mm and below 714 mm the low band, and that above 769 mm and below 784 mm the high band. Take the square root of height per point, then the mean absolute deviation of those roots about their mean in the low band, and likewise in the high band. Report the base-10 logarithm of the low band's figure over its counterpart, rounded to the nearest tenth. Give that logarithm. -0.5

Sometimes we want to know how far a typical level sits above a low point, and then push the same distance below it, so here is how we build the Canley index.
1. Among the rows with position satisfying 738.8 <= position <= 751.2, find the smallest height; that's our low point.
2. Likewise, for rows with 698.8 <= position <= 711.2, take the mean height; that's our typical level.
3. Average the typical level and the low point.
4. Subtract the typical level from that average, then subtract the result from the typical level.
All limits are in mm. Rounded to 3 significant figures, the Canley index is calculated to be 333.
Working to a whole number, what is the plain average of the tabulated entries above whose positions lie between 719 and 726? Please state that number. 295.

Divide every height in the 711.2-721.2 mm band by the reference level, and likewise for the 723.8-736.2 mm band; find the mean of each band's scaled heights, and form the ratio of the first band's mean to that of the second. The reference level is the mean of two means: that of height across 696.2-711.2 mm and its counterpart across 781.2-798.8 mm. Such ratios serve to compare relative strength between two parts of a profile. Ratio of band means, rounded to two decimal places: 1.00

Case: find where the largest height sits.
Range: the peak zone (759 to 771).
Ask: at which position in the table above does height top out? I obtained 762.5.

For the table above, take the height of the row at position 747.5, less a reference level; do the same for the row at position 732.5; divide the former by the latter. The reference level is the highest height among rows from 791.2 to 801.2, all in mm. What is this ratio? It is 1.0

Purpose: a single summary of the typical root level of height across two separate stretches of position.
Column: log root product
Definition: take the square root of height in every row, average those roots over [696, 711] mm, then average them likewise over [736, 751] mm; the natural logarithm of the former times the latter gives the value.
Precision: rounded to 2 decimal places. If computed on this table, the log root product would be 5.66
